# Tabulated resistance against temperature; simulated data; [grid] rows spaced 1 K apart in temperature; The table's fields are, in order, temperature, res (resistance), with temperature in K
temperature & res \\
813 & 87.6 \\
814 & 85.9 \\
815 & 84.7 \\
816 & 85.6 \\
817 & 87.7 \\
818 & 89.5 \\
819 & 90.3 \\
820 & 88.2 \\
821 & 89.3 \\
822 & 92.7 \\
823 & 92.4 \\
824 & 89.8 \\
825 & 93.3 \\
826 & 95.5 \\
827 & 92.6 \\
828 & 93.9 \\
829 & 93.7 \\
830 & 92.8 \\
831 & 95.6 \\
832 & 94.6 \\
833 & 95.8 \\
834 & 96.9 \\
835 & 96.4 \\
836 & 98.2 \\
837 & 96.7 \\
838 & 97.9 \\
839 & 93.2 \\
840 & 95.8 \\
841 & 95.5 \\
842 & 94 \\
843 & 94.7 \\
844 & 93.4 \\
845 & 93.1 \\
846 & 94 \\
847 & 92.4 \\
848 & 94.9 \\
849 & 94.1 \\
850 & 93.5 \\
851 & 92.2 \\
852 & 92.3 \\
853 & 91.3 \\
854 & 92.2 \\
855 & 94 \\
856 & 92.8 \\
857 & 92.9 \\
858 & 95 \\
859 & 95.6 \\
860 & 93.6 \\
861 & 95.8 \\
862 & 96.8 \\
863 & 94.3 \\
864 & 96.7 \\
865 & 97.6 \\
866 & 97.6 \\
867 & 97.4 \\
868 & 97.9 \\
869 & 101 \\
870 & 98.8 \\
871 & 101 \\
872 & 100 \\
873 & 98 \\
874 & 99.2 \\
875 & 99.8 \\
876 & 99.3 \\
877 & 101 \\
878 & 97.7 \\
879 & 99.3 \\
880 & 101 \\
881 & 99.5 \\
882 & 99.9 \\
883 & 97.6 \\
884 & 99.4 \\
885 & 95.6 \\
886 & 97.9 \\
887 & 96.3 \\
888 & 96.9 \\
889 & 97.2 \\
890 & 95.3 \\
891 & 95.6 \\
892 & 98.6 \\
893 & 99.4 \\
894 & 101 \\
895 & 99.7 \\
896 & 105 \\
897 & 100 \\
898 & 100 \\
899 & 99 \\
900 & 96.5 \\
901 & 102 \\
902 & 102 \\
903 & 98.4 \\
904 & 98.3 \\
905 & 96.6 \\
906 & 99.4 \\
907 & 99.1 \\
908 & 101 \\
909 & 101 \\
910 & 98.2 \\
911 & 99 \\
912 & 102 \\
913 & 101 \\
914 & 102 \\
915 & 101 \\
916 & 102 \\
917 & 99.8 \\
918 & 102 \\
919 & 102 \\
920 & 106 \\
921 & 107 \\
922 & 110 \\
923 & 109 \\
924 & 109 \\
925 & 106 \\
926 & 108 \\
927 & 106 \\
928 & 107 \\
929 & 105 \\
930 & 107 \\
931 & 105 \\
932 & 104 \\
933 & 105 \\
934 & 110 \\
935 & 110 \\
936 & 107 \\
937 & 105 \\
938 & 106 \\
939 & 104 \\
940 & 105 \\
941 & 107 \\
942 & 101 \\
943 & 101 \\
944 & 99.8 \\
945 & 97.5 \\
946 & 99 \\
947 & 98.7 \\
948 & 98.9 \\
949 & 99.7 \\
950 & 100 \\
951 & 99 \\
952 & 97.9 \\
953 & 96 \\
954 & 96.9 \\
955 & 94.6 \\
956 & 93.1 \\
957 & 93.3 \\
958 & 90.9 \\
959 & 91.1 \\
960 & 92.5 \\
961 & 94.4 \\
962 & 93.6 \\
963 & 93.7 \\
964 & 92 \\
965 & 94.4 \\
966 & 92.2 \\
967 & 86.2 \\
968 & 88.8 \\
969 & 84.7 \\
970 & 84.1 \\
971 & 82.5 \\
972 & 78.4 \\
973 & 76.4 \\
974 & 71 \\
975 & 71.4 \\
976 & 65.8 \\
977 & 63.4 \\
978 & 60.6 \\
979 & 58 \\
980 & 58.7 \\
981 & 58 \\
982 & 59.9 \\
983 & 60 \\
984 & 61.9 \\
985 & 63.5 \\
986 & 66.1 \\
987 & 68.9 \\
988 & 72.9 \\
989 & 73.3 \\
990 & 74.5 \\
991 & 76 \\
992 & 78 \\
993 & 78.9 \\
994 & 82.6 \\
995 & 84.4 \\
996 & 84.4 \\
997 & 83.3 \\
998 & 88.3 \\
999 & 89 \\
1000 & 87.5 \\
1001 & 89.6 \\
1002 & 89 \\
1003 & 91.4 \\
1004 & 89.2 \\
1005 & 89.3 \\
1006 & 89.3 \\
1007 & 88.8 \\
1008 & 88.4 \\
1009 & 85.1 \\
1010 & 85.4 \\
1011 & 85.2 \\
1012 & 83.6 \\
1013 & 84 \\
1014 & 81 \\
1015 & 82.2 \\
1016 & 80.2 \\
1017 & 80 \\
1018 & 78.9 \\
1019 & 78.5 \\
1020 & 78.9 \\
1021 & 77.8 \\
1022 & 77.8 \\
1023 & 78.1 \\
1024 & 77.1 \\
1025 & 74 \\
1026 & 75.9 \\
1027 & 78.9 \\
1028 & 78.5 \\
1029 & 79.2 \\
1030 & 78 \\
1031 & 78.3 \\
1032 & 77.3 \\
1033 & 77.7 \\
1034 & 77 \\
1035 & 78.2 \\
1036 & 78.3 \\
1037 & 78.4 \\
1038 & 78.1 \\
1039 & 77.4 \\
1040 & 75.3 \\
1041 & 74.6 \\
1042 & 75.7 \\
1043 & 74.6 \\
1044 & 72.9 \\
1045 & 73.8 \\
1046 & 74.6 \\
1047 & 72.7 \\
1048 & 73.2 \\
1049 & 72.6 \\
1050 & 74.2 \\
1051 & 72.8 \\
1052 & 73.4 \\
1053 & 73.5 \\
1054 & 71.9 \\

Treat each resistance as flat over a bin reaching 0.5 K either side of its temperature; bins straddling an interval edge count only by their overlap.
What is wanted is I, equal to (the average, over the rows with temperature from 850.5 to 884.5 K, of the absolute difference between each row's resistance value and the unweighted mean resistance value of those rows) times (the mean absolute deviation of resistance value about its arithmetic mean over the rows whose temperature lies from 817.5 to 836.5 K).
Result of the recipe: 5.7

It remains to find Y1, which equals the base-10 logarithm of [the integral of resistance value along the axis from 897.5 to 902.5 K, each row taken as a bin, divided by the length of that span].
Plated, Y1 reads 2.00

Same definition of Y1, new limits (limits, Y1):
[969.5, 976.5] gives 1.88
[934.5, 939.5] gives 2.03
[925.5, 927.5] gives 2.03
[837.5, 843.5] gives 1.98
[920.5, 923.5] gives 2.04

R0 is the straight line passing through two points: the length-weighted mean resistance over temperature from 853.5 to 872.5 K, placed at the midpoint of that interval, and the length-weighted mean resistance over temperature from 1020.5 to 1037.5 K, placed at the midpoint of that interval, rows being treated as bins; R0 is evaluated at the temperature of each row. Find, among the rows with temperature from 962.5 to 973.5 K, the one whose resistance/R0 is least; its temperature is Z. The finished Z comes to 973 K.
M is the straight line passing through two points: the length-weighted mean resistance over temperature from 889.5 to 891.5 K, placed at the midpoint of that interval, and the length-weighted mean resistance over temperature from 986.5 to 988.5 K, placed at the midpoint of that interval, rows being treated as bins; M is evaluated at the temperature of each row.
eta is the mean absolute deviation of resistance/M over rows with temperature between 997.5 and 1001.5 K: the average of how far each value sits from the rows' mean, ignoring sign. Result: 0.013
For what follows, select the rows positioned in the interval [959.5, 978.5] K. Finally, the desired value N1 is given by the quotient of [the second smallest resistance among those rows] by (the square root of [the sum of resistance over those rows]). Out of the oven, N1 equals 1.60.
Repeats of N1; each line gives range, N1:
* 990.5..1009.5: 1.93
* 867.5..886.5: 2.25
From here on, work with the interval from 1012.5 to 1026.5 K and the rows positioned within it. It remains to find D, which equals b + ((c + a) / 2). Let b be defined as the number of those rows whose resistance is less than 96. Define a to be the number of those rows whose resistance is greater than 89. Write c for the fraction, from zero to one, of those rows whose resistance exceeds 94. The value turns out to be 14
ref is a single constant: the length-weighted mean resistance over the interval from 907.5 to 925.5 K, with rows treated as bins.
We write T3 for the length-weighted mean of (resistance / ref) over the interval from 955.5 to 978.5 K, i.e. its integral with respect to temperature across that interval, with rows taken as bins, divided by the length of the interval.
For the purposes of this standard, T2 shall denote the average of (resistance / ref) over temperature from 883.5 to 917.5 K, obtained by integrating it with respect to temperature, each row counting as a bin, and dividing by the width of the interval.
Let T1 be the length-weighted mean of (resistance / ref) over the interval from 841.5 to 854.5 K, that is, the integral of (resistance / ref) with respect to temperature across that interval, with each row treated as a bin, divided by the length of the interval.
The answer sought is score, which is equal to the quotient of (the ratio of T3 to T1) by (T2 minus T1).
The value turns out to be 15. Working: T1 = 0.90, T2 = 0.96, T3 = 0.81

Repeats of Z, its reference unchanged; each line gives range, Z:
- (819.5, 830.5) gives 820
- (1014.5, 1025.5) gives 1025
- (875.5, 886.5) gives 885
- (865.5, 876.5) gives 867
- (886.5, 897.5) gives 890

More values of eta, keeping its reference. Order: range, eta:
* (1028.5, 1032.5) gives 0.006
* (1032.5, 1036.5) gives 0.013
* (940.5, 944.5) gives 0.026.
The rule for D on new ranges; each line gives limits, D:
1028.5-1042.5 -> 14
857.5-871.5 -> 12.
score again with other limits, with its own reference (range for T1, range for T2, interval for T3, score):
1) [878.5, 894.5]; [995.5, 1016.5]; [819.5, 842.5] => -8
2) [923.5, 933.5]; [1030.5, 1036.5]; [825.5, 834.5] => -3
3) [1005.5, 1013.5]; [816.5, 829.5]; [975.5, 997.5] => 16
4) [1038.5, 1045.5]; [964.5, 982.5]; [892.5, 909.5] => -181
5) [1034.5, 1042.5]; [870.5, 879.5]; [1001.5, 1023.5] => 5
